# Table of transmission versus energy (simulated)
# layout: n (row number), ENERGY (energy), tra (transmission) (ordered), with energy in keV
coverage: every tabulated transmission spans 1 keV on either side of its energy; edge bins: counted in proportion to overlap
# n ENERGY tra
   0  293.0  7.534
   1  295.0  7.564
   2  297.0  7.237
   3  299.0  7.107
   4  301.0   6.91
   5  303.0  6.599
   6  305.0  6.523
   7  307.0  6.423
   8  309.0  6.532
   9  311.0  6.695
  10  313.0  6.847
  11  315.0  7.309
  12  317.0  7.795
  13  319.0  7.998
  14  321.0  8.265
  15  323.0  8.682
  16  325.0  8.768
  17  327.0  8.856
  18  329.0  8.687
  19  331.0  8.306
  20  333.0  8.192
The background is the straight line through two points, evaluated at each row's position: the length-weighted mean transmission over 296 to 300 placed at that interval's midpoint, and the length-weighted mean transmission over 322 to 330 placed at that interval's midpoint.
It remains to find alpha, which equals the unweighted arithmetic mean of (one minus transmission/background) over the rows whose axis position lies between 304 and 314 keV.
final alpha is 0.152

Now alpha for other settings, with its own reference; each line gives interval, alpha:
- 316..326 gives 0.020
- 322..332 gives 0.016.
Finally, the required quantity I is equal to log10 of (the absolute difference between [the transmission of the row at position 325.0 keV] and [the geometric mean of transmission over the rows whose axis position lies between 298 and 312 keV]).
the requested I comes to 0.3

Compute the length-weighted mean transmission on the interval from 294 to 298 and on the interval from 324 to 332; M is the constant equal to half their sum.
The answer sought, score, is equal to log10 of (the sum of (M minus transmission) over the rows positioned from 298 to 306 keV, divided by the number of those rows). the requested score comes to 0.1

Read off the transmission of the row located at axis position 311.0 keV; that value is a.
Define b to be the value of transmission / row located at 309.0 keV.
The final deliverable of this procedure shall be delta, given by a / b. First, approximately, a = 6.695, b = 6.532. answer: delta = 1.02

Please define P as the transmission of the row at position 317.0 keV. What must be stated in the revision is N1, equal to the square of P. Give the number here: 61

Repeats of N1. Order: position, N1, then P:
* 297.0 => 52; 7.237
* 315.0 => 53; 7.309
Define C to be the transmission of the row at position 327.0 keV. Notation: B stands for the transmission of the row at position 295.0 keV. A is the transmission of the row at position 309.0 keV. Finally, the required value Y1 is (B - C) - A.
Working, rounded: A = 6.532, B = 7.564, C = 8.856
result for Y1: -7.8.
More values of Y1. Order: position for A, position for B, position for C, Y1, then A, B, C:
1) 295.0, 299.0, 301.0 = -7.4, 7.564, 7.107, 6.91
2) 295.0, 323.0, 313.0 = -5.7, 7.564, 8.682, 6.847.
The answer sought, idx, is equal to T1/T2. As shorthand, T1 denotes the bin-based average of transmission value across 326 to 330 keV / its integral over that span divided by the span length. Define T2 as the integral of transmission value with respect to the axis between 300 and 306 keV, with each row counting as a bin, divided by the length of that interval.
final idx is 1.31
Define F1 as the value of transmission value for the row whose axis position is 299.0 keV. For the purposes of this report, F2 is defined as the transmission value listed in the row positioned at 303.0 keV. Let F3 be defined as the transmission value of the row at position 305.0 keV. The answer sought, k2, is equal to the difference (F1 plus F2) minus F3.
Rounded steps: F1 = 7.107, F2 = 6.599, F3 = 6.523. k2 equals 7.2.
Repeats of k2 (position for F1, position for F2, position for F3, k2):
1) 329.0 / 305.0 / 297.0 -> 8.0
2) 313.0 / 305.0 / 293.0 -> 5.8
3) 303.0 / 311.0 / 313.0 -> 6.4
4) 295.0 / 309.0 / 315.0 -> 6.8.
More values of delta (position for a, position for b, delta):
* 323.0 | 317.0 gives 1.11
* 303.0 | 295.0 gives 0.87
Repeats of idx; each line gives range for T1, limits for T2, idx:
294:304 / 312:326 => 0.89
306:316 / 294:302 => 0.94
